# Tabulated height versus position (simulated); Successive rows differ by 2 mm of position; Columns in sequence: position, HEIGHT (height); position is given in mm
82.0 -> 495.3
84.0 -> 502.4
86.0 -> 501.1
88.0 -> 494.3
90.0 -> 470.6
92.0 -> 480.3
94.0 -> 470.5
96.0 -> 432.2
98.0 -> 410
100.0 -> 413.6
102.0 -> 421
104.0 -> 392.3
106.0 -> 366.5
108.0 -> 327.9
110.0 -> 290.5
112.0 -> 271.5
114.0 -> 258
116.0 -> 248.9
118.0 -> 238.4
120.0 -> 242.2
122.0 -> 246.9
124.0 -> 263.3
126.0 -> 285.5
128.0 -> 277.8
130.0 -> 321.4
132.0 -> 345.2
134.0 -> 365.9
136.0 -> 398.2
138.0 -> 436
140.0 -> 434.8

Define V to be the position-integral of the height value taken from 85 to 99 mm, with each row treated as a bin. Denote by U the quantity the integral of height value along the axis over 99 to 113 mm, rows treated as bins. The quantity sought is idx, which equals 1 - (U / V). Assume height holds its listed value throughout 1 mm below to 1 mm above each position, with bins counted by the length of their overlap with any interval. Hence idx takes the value 0.24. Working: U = 4967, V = 6518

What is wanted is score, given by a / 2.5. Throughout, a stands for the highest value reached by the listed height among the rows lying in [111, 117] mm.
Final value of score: 109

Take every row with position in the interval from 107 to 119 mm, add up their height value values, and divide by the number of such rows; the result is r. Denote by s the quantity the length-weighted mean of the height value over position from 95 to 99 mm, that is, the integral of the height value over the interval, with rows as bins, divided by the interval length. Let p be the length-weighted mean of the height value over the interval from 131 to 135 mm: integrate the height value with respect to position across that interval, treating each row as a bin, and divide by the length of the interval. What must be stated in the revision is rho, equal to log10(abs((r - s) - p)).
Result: 2.70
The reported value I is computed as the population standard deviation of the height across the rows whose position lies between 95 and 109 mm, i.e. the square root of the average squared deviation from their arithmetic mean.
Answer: 34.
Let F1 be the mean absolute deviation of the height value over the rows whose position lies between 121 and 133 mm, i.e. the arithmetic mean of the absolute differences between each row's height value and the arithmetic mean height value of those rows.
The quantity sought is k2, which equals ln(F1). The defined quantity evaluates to 3.36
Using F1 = 29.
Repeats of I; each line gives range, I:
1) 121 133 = 34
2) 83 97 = 23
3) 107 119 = 30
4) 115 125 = 9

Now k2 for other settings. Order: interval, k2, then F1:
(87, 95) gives 2.13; 8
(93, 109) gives 3.45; 32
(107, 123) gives 3.15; 23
